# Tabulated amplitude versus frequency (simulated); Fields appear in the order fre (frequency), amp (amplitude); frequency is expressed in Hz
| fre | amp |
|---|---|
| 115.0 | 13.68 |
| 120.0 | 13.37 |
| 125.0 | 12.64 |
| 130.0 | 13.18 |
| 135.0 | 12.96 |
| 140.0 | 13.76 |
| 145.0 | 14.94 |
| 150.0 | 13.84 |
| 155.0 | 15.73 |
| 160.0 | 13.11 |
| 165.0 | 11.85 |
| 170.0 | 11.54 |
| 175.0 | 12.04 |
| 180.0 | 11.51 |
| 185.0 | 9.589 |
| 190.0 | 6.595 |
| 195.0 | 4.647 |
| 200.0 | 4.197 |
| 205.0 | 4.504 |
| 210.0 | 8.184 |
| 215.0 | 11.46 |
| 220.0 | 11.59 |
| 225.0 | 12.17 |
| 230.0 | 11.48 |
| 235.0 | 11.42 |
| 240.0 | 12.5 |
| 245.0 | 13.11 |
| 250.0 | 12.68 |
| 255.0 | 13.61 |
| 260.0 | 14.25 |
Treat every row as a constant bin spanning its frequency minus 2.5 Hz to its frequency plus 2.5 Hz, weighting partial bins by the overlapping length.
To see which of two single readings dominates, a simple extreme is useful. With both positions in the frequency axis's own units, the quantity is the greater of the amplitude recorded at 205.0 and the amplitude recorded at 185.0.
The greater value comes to 9.6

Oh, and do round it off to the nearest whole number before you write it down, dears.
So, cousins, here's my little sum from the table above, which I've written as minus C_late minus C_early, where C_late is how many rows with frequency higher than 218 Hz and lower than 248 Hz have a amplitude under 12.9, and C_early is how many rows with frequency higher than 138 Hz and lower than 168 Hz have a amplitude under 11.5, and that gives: -5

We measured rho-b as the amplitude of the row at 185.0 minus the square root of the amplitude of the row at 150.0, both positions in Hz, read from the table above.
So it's 5.9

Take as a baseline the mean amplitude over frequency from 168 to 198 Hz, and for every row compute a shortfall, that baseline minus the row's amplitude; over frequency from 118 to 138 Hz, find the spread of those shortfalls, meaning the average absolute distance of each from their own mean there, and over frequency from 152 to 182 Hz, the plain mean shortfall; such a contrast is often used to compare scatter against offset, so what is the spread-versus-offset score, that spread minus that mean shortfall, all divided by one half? 7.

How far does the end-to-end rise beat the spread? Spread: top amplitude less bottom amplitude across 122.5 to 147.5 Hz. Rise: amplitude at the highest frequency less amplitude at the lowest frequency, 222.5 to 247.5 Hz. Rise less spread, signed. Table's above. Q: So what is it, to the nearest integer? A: -1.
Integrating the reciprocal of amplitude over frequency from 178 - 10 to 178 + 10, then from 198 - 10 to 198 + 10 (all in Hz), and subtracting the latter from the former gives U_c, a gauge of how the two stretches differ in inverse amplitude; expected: -2.3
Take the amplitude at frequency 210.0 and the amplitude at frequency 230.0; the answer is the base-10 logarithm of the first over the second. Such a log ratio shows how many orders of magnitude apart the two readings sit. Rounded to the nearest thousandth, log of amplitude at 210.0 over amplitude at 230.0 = -0.147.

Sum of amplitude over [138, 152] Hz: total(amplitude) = 43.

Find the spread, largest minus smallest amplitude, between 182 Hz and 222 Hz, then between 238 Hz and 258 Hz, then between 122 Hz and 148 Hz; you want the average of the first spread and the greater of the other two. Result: 4.85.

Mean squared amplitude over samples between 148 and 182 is 166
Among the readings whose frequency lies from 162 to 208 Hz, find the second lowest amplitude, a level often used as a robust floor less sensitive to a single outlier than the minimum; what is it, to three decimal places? 4.504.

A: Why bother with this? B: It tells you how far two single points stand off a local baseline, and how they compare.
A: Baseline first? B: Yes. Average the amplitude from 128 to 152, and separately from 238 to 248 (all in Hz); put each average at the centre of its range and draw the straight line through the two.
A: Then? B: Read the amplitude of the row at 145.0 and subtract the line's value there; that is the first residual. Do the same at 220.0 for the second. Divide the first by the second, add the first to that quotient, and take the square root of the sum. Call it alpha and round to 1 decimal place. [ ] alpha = 0.6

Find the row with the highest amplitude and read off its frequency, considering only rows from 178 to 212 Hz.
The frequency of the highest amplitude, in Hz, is 180.0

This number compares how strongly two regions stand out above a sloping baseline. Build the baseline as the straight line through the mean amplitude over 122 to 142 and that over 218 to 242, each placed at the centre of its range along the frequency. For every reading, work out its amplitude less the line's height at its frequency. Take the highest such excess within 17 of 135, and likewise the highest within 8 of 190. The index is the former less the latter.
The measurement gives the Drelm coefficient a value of 4.8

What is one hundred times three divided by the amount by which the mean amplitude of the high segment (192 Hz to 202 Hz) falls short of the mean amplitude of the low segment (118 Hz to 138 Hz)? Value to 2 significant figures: 35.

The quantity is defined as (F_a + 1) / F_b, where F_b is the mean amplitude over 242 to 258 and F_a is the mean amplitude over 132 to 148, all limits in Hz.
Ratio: 1.13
